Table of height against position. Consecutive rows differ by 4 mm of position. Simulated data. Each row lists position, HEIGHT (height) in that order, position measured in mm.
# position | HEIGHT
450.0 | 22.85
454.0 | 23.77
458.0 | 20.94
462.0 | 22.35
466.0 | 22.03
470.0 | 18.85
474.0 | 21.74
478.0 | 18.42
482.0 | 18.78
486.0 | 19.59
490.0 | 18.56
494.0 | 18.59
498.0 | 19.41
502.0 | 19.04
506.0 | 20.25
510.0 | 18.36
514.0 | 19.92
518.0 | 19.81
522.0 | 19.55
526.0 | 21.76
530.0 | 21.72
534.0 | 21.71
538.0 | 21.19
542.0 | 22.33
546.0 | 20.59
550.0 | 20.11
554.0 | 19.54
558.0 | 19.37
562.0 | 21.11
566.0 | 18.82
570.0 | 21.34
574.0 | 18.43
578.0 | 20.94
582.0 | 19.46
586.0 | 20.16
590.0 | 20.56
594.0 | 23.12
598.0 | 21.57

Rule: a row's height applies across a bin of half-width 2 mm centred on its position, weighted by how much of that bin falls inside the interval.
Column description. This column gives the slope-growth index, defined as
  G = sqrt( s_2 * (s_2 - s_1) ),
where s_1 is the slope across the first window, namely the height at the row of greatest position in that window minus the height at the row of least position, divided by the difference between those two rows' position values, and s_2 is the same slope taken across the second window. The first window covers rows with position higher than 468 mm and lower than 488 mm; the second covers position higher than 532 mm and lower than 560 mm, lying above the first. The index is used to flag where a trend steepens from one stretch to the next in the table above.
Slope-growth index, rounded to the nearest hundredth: 0.12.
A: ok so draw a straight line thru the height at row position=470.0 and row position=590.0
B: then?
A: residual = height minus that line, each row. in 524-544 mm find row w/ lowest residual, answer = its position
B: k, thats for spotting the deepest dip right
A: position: 538.0 mm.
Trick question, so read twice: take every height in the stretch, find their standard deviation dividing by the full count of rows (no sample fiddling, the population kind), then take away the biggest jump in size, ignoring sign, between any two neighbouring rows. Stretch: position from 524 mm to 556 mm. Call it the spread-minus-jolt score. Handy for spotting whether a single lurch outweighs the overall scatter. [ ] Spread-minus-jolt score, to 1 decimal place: -0.8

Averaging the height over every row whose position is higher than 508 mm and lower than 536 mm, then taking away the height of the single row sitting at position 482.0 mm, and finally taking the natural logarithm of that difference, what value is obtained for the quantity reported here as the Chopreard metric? 0.49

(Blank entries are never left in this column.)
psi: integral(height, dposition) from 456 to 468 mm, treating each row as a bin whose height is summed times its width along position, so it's 261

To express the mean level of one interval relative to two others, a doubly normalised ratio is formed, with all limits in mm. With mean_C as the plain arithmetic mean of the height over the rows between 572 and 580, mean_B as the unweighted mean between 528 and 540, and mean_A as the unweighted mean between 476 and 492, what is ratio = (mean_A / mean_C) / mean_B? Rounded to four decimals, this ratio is 0.0444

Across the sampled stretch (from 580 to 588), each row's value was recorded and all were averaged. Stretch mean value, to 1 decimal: 19.8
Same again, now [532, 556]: 20.9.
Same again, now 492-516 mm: 19.3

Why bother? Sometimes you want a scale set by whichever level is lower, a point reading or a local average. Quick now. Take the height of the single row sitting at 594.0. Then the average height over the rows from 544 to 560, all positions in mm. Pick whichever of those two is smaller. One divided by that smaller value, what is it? 0.0502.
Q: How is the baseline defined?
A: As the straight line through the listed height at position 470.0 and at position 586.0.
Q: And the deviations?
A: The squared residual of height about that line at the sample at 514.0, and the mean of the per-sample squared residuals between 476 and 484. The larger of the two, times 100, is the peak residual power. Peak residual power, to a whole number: 33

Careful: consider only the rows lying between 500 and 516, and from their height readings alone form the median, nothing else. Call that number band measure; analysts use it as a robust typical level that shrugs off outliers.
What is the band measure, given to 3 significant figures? 19.5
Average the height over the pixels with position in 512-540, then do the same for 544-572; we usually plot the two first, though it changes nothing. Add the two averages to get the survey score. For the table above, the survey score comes 40.9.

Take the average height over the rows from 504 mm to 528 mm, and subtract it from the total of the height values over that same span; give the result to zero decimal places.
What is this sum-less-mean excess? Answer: 100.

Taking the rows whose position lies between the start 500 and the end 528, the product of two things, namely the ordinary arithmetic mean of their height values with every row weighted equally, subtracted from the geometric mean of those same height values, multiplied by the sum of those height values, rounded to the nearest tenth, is -3.3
